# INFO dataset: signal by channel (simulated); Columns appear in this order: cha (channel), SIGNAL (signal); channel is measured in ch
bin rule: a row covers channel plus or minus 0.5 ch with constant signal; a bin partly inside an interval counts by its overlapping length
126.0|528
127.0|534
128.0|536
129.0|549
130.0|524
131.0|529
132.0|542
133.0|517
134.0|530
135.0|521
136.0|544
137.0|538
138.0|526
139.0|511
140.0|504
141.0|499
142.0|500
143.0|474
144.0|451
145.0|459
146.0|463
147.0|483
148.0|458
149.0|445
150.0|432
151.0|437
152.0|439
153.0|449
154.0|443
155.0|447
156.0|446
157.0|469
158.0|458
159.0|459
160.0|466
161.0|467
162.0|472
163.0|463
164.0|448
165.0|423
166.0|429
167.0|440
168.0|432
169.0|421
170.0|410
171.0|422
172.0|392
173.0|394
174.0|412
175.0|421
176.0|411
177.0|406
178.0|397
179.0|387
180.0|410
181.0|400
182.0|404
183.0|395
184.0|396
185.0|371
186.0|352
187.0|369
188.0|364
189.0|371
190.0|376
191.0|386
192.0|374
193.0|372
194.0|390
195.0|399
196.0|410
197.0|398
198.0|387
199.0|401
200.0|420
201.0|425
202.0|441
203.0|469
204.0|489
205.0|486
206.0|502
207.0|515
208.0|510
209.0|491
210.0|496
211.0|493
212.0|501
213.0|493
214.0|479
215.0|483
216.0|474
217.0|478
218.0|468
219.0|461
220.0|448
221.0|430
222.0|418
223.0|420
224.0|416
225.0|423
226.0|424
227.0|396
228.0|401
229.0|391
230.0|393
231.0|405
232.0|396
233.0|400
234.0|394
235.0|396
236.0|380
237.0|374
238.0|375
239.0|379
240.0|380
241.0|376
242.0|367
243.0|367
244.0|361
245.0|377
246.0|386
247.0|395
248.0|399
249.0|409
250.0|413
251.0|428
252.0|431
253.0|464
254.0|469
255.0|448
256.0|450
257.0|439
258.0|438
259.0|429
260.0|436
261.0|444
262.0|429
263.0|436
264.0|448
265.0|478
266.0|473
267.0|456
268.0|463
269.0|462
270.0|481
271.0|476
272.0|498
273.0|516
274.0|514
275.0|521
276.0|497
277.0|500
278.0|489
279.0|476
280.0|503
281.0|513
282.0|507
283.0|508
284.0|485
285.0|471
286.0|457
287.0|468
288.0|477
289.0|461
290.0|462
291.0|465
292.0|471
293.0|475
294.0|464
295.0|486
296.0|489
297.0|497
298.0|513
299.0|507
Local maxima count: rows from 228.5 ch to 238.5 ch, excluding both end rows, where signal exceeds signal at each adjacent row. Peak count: 3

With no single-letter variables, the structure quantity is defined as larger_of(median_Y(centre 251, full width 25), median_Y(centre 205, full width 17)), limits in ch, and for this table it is 489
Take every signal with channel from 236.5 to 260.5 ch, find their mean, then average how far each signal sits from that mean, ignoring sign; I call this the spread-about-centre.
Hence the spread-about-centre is 30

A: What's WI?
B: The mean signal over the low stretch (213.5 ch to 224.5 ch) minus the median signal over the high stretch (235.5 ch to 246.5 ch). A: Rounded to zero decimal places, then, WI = 76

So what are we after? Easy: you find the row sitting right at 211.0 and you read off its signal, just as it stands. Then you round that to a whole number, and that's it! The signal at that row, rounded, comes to 493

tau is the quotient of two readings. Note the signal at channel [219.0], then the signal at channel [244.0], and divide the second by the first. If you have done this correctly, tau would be 0.78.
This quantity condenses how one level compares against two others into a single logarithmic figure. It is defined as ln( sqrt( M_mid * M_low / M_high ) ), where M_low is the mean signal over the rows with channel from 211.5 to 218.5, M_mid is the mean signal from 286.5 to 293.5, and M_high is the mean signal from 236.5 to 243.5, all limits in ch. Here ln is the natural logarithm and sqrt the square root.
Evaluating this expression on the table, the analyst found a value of 3.20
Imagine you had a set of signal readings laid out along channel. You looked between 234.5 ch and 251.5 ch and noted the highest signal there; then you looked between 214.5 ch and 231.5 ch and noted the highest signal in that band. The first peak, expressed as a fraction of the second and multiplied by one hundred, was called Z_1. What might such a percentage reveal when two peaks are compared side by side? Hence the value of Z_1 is 89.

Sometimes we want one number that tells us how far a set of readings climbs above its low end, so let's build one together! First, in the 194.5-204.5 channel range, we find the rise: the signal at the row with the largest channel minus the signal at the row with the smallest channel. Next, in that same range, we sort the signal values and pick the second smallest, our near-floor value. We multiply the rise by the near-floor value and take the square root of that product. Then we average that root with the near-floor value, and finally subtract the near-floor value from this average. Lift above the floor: -104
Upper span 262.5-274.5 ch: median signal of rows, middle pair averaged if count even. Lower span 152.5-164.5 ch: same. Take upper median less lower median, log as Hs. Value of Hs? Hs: 16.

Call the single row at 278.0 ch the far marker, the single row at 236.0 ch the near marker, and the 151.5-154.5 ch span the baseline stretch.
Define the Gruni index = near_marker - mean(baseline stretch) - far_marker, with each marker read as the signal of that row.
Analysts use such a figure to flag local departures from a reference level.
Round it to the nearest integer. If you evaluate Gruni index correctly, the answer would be -553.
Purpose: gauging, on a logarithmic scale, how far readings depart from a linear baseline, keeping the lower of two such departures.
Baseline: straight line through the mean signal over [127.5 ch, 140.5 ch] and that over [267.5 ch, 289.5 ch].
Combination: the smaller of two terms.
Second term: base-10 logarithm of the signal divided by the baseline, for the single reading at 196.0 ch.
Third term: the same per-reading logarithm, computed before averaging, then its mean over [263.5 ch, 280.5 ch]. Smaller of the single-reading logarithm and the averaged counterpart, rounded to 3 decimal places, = -0.096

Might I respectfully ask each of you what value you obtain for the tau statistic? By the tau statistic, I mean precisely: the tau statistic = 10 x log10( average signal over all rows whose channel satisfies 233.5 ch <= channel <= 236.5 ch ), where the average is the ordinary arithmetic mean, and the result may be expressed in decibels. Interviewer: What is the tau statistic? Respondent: 25.9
